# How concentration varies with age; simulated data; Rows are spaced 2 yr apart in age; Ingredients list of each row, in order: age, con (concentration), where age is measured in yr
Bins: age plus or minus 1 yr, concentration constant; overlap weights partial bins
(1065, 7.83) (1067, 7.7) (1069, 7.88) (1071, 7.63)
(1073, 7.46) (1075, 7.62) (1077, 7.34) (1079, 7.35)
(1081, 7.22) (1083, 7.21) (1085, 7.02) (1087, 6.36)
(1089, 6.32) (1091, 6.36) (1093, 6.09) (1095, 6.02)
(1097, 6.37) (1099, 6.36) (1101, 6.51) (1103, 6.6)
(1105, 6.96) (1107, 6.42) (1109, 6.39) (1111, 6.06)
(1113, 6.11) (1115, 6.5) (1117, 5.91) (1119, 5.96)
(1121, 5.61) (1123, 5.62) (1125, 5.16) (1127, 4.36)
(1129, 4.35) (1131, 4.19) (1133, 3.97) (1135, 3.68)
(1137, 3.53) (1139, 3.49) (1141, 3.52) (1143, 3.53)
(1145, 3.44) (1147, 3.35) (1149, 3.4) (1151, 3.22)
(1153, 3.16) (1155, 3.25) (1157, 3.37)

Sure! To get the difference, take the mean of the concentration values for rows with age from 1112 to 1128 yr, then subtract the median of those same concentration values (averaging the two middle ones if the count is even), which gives -0.11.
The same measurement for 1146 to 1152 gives -0.03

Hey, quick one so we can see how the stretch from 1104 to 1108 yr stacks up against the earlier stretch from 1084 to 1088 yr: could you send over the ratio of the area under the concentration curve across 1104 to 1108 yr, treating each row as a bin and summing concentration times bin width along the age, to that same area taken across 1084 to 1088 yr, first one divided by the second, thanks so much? 1.0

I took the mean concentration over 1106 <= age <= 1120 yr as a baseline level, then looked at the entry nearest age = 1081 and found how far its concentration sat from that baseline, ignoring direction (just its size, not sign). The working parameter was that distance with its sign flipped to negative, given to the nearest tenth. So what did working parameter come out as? -1.0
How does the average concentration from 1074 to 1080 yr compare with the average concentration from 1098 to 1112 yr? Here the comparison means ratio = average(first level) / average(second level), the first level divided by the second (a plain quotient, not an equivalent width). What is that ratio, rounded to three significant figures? 1.15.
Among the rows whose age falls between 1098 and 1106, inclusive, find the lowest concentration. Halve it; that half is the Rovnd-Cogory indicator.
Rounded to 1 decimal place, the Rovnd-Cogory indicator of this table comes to 3.2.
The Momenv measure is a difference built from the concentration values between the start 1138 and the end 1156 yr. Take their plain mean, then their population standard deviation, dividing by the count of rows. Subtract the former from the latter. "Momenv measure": -3.2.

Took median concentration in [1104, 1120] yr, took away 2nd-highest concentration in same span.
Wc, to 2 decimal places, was -0.25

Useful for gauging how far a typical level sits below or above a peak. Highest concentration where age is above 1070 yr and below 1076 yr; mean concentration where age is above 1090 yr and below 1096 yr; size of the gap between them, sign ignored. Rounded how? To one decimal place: 1.5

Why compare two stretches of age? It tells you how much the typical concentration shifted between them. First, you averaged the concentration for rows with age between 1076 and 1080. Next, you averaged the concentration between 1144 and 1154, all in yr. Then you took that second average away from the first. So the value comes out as 4.0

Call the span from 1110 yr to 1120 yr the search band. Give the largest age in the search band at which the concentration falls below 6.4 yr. 1119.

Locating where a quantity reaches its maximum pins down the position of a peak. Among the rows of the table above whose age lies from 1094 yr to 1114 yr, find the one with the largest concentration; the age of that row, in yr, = 1105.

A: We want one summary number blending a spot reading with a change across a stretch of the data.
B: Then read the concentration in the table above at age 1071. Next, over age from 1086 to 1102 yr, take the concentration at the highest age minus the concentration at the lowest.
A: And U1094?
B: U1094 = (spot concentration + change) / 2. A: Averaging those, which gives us 3.9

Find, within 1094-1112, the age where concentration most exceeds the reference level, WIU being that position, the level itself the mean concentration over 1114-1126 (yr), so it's 1105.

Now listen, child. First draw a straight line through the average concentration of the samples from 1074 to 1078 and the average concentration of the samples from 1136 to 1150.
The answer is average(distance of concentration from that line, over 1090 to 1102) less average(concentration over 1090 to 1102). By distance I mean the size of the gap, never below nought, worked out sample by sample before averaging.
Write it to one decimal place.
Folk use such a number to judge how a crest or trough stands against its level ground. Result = -6.0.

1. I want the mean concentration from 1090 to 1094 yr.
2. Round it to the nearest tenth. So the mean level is 6.2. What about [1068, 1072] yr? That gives 7.8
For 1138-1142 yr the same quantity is 3.5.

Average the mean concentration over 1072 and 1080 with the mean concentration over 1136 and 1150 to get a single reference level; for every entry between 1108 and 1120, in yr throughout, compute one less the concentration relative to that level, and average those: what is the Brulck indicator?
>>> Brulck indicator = -0.13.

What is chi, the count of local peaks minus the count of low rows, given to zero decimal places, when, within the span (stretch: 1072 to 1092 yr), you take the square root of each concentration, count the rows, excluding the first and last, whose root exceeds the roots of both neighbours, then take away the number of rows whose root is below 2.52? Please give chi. 1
